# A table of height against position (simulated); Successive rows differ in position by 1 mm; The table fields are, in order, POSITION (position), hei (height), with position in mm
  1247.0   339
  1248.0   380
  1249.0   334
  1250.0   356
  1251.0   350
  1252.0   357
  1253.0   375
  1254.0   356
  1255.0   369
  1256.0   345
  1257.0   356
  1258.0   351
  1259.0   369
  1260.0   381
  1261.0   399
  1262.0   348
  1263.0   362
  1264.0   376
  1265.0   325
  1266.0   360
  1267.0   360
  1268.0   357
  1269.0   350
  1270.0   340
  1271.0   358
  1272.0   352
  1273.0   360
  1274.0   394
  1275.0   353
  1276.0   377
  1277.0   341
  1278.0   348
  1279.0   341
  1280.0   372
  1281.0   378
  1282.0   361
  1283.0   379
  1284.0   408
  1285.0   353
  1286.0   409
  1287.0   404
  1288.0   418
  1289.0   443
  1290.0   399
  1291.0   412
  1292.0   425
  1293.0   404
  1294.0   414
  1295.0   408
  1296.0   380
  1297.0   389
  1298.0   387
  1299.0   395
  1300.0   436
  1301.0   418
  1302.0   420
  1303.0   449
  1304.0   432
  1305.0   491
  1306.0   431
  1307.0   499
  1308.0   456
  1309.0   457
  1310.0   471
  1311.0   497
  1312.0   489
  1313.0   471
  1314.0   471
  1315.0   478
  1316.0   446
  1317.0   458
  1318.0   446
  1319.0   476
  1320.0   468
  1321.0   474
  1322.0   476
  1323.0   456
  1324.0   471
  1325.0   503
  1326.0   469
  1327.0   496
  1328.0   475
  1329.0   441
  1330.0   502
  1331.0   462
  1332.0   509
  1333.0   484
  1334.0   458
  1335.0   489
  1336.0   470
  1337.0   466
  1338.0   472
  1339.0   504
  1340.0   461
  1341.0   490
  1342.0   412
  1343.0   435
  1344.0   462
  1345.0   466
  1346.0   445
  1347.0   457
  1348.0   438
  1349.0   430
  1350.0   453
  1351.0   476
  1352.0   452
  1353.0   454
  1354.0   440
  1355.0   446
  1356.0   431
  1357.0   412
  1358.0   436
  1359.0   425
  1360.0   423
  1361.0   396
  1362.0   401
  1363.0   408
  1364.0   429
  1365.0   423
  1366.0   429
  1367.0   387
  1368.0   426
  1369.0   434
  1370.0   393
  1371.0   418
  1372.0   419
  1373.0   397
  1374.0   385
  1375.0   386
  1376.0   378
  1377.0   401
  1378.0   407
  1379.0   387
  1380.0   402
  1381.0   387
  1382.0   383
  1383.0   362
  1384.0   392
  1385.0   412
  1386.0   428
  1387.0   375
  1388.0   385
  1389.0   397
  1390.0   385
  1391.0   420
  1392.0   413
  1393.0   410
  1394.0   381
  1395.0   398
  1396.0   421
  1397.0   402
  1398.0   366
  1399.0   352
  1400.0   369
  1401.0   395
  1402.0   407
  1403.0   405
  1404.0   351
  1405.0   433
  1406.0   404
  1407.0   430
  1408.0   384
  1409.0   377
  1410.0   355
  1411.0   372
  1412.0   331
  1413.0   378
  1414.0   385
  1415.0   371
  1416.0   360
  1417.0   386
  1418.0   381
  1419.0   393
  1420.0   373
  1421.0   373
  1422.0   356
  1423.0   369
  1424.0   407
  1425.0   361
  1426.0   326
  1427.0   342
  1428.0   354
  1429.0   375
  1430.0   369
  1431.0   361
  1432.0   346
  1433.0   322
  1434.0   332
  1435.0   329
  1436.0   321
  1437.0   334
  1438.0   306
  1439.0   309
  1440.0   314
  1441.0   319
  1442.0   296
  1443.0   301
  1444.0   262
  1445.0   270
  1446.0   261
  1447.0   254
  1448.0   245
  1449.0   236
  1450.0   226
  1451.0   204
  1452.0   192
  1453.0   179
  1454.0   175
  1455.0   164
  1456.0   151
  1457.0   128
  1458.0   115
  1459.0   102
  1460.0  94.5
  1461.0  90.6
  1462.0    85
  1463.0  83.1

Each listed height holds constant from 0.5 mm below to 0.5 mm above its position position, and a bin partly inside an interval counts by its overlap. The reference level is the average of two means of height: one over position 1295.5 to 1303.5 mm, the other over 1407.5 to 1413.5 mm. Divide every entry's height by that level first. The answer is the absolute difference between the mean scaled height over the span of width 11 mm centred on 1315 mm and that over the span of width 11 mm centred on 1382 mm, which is 0.20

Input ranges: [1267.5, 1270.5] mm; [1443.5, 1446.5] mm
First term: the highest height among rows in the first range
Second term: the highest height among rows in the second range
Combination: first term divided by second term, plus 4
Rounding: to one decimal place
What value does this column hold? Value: 5.3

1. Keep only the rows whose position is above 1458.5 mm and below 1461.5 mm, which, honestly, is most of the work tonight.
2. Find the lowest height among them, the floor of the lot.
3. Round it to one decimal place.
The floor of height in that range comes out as 90.6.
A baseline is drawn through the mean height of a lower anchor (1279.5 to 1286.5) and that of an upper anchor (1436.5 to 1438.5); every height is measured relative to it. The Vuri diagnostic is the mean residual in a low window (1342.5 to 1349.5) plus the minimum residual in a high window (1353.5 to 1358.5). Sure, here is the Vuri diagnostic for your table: 153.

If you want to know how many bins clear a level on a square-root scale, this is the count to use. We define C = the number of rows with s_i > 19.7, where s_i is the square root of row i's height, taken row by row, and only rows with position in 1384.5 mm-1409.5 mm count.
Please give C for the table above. 15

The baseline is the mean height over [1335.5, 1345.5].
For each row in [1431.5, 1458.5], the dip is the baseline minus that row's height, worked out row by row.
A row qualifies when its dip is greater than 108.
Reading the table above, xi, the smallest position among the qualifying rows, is 1432.0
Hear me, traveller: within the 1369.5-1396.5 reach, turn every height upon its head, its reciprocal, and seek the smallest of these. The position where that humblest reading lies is 1386.0 mm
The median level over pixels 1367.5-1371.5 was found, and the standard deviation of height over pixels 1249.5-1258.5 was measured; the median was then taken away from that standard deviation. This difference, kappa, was -413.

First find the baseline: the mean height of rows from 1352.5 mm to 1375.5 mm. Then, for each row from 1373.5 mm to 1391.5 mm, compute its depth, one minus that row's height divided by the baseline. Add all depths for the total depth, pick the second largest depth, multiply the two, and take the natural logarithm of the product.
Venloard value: -2.2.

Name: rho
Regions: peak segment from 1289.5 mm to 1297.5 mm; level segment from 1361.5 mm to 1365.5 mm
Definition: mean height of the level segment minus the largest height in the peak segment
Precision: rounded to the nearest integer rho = -10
